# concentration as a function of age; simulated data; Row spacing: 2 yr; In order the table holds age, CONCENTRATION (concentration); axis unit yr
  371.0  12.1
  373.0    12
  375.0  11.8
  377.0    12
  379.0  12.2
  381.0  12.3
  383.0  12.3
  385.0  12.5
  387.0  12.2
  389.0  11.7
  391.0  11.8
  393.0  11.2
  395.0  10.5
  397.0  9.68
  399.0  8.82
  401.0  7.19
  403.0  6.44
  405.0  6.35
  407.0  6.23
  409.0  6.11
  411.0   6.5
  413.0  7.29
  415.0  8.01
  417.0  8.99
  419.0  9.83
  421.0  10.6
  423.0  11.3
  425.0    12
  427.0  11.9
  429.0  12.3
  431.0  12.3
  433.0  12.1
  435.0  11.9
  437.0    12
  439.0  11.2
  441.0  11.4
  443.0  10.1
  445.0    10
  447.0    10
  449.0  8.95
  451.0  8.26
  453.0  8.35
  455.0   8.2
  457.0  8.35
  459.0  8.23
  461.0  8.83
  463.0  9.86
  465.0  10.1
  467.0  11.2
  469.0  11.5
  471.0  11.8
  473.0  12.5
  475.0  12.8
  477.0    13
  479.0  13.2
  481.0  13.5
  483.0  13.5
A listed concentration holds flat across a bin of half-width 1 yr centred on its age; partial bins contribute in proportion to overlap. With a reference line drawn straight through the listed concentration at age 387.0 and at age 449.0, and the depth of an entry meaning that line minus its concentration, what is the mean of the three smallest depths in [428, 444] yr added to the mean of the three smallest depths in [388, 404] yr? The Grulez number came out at -2.0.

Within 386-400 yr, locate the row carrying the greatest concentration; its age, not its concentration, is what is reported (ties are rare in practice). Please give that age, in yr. 387.0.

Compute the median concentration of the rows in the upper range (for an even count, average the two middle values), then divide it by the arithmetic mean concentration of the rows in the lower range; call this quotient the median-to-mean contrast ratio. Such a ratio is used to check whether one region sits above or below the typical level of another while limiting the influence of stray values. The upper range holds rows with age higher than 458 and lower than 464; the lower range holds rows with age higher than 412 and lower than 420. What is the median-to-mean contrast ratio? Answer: 1.04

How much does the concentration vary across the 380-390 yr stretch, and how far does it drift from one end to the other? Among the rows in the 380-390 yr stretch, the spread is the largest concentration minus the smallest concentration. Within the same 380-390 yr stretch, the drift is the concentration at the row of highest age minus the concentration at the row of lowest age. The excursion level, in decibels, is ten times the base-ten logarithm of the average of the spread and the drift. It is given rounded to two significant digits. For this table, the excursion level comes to -10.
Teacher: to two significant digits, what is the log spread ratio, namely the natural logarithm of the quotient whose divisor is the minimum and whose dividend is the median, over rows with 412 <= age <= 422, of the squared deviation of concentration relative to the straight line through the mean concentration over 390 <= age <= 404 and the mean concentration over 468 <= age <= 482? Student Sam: 3.3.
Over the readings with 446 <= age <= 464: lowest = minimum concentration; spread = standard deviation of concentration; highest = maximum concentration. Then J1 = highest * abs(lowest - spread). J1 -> 75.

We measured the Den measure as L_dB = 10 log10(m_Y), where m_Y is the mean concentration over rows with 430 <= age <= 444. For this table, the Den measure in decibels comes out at 10.6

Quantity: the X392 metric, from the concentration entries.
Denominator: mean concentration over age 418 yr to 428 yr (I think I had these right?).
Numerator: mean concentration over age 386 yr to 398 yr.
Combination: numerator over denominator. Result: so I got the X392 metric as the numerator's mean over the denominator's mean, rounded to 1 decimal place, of 1.0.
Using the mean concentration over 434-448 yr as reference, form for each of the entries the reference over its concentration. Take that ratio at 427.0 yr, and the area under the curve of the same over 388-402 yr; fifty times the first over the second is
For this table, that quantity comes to 3.0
